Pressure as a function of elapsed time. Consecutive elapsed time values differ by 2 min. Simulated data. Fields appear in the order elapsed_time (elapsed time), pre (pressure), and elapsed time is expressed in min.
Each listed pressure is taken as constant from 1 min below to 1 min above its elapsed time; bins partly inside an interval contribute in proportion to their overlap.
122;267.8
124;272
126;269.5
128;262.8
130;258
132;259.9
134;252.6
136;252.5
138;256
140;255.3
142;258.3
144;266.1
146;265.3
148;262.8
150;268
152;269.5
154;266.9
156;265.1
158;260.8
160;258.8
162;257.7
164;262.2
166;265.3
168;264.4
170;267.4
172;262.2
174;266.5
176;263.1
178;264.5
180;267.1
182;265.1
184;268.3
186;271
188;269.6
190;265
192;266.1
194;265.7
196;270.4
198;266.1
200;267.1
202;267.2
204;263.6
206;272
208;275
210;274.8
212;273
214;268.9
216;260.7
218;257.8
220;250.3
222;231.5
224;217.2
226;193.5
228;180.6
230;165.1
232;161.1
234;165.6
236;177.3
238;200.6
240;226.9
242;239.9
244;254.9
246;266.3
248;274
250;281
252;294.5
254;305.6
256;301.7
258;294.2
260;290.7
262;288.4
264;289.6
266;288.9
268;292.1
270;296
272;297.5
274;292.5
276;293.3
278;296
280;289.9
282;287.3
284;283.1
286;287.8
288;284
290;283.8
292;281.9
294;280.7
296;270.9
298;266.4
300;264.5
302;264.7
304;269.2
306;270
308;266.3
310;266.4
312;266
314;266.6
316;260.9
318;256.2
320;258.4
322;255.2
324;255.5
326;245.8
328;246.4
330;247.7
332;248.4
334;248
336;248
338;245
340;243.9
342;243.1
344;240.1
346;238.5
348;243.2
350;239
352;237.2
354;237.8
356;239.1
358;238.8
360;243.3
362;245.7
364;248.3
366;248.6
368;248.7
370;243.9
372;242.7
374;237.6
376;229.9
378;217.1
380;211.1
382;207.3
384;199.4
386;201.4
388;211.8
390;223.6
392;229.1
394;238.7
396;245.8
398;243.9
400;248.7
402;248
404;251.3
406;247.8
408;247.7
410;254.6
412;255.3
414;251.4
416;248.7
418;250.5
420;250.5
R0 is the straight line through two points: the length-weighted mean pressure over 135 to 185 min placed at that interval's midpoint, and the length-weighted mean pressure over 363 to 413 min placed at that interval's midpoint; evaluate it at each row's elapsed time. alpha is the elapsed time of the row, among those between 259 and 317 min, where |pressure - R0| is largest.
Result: 272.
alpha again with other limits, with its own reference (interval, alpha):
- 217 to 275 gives 232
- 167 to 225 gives 224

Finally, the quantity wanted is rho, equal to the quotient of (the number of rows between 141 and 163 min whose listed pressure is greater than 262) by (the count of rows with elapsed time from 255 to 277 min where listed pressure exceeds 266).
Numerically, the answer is 1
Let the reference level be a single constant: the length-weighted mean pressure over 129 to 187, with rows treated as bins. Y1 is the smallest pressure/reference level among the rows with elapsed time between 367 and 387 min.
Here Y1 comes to 0.76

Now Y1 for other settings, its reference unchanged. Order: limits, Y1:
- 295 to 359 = 0.90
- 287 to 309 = 1.01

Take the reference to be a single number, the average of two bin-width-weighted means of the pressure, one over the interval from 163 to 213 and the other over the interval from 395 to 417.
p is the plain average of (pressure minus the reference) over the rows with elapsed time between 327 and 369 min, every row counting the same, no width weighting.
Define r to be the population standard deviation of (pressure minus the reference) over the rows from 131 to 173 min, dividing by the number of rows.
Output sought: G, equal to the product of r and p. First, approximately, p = -15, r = 5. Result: -72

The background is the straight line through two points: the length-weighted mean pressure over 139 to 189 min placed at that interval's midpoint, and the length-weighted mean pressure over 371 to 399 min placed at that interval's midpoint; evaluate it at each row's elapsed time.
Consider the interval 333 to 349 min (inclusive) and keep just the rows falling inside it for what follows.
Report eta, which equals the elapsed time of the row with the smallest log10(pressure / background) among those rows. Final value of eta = 346 min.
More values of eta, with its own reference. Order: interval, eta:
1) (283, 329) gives 326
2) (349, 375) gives 352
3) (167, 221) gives 220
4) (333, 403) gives 384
